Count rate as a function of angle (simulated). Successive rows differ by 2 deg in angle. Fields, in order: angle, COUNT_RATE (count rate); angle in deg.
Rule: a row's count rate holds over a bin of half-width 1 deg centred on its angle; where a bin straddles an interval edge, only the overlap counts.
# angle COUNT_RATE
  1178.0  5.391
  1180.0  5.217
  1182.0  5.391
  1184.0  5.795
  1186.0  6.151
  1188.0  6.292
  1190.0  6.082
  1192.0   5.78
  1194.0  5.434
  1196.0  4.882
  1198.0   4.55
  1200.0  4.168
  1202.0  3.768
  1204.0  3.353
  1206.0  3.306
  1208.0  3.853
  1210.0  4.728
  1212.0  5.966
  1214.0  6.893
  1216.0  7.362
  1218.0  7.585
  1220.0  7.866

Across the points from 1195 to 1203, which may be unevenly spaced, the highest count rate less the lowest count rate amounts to 1.11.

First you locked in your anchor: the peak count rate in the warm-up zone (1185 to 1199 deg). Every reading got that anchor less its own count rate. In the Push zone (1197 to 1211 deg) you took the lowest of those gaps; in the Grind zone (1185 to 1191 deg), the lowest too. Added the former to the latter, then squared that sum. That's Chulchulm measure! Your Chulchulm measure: 2.45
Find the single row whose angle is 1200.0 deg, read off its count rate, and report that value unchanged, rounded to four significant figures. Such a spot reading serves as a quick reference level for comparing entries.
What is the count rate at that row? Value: 4.168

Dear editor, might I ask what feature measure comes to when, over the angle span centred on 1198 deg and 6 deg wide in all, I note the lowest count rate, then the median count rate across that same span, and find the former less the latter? -0.38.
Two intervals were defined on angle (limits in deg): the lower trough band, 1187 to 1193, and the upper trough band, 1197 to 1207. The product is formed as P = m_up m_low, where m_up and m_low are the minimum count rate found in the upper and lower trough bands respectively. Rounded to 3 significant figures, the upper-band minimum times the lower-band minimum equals 19.1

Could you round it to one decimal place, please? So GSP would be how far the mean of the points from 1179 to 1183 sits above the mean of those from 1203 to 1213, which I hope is 1.1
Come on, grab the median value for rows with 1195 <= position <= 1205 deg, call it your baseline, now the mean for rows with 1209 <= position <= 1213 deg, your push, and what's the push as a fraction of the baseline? 1.3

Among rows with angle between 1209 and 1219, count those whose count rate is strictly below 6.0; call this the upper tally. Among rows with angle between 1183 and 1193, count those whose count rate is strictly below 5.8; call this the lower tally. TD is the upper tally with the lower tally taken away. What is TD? 0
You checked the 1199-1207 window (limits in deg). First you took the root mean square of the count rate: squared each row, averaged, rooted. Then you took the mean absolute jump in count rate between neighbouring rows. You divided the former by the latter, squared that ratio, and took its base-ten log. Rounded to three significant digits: 2.21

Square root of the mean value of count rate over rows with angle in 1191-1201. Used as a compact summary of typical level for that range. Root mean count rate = 2.23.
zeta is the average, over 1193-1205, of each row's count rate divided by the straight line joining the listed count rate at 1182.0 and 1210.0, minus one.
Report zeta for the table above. -0.13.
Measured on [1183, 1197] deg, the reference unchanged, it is 0.11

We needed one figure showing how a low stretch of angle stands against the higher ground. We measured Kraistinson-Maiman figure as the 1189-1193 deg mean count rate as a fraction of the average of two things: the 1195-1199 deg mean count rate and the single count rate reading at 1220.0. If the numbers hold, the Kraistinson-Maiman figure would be 0.94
